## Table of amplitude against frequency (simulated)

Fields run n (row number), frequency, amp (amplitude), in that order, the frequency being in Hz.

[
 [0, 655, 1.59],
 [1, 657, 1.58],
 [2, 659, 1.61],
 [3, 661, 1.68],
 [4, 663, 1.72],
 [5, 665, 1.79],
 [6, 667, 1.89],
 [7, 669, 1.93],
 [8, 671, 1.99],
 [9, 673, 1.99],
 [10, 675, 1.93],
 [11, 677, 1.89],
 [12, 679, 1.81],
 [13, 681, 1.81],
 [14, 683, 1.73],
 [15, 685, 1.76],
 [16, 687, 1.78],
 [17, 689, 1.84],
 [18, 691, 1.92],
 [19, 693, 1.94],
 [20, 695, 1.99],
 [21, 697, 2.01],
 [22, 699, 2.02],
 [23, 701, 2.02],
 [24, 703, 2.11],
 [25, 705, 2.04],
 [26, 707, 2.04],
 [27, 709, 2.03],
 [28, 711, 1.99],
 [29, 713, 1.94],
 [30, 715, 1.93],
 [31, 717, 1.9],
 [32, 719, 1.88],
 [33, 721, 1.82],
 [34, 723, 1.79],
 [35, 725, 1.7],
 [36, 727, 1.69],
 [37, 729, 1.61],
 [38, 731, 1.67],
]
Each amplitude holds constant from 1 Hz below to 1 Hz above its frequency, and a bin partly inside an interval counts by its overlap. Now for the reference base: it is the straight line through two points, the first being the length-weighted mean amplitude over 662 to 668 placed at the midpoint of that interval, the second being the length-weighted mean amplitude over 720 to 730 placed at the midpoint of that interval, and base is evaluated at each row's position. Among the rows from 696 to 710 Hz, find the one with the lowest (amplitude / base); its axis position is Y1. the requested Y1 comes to 697 Hz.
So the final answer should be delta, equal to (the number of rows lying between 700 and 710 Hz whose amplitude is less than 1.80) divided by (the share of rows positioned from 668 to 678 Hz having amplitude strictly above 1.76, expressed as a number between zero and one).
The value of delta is 0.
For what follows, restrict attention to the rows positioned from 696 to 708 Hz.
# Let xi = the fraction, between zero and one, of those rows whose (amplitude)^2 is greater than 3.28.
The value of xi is 1.0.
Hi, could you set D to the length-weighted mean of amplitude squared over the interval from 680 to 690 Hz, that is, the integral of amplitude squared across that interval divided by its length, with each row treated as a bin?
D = 3.18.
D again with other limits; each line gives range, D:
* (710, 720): 3.72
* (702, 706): 4.31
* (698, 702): 4.08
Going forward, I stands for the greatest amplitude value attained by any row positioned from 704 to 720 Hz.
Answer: 2.04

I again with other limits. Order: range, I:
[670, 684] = 1.99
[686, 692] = 1.92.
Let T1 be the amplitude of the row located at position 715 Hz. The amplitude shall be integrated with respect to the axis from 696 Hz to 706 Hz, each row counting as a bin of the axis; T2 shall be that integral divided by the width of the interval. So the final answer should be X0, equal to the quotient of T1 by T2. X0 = 0.95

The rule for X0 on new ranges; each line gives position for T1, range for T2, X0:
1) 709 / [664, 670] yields 1.09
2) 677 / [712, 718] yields 0.98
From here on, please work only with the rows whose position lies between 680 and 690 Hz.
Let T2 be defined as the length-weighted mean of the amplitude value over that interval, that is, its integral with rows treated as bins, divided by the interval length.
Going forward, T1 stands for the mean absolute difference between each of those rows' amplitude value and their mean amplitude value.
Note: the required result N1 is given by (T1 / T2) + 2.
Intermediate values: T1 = 0.03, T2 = 1.78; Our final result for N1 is 2.02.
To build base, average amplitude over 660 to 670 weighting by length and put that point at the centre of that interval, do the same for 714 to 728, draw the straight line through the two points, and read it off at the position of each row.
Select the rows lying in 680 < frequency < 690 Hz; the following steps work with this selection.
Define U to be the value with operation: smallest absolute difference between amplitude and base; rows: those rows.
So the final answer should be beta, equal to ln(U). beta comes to -5.5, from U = 0.00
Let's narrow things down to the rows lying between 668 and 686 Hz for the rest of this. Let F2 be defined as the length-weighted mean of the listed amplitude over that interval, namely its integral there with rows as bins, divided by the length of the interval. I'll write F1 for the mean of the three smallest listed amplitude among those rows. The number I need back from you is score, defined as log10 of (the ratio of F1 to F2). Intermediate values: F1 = 1.767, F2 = 1.87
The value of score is -0.025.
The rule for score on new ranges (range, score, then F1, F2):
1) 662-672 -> -0.015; 1.800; 1.86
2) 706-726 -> -0.031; 1.770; 1.90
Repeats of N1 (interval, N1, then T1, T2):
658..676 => 2.07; 0.12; 1.84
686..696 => 2.04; 0.07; 1.89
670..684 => 2.04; 0.08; 1.88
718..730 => 2.05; 0.08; 1.75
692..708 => 2.02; 0.03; 2.02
